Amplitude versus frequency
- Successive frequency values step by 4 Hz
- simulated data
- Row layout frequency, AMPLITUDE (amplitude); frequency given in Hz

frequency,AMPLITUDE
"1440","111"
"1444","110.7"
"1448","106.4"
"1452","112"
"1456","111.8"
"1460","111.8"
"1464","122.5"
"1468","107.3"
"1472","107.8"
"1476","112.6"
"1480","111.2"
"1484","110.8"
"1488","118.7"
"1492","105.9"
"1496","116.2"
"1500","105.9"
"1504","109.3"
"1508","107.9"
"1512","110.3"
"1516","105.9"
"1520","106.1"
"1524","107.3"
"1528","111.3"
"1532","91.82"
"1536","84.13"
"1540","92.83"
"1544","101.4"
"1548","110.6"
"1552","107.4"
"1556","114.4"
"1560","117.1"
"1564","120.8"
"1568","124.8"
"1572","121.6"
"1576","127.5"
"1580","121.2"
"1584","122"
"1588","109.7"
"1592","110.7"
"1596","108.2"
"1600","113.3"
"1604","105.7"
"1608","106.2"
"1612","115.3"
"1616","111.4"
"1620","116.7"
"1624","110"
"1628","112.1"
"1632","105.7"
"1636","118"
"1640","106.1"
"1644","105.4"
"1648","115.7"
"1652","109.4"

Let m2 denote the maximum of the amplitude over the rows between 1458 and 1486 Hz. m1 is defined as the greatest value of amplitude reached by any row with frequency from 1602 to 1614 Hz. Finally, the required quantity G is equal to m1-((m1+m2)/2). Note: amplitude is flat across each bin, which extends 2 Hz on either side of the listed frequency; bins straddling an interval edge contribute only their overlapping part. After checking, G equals -4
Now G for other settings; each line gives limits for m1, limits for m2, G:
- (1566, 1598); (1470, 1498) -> 4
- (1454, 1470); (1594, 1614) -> 4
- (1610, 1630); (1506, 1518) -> 3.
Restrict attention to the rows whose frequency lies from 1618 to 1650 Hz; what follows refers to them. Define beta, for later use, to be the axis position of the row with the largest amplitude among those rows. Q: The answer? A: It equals 1636 Hz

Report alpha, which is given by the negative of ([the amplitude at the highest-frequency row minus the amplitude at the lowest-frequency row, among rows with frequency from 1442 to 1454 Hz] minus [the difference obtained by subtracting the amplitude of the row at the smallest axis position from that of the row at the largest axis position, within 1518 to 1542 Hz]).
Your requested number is -14.6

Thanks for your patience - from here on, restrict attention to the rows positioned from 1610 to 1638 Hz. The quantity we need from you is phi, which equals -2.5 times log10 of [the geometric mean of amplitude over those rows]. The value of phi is -5.13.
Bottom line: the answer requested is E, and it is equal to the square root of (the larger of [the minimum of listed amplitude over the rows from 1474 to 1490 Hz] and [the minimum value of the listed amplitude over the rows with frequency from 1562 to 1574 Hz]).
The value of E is 11.0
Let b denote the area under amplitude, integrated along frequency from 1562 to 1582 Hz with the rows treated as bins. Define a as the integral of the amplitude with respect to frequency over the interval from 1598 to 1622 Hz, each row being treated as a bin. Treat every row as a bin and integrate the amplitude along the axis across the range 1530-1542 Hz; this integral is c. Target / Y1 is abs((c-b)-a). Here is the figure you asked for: 4063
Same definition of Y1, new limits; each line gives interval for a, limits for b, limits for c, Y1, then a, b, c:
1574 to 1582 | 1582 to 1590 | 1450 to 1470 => 340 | 995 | 927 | 2262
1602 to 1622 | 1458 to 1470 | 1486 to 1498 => 2224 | 2221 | 1366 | 1363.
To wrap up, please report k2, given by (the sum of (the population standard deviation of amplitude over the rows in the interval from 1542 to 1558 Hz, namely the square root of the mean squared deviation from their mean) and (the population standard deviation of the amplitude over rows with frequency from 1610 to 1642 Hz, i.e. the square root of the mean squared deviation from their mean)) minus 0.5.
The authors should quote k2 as 9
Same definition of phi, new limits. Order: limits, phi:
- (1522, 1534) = -5.03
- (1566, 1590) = -5.21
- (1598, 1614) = -5.10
